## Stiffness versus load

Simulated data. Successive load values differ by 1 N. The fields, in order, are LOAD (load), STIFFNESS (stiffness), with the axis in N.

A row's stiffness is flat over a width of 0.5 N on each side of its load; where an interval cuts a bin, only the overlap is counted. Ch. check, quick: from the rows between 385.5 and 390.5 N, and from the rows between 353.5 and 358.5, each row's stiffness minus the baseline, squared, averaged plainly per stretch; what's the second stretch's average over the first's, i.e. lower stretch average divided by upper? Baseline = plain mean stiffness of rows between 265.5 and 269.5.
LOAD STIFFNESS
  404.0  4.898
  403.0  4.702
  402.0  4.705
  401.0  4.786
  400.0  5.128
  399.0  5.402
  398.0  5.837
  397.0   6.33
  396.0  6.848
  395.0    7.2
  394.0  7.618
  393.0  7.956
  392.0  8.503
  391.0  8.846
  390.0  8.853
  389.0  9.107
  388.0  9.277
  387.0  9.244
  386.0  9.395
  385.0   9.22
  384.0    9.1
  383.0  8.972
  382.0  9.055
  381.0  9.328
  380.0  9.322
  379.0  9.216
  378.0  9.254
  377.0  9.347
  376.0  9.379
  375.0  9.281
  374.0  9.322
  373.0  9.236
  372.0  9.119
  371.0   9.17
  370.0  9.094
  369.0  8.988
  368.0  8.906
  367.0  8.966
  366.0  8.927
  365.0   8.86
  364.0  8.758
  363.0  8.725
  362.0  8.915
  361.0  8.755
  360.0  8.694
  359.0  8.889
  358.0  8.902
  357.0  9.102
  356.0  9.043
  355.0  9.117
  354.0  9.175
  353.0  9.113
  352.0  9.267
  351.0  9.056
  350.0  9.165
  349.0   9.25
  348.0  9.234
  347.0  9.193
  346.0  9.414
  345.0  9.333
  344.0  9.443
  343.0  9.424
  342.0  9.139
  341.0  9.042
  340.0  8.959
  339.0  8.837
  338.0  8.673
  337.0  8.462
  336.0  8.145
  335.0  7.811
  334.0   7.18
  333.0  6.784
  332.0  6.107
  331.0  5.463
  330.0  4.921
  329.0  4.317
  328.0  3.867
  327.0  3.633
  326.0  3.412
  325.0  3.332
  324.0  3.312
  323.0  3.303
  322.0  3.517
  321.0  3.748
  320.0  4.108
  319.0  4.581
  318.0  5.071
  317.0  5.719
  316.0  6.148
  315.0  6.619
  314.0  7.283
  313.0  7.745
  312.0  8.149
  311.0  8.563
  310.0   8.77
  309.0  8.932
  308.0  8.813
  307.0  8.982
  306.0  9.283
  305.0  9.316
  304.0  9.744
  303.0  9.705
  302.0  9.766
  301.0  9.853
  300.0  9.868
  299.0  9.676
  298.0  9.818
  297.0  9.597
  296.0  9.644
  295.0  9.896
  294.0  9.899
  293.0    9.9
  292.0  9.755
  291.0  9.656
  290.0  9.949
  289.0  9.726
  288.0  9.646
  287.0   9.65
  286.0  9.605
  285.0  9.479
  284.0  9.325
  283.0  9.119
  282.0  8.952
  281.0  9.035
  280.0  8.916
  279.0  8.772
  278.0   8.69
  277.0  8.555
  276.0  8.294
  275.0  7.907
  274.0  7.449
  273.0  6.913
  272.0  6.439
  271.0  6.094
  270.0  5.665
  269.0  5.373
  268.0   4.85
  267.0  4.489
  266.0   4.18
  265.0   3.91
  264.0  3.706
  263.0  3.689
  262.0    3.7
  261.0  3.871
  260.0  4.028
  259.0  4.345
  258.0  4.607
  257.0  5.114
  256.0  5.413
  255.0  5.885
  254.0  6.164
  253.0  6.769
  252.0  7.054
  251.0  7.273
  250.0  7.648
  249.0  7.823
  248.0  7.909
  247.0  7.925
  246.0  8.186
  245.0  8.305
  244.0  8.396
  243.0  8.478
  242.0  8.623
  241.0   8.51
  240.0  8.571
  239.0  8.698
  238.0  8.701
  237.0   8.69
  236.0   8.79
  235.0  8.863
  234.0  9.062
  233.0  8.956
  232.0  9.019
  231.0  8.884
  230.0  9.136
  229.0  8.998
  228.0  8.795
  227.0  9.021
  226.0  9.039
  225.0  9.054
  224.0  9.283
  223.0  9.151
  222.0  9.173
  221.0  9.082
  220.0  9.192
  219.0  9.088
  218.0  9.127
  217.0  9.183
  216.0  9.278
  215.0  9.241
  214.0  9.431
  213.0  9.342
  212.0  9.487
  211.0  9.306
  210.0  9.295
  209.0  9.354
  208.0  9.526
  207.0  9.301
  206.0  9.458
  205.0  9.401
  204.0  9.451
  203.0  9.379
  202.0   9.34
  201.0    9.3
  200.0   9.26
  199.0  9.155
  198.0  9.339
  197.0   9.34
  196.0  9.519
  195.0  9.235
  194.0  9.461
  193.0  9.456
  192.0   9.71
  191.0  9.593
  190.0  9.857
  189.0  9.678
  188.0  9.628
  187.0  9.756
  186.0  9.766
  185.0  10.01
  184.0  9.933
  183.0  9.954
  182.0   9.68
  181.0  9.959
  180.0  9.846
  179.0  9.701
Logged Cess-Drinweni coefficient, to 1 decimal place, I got 1.0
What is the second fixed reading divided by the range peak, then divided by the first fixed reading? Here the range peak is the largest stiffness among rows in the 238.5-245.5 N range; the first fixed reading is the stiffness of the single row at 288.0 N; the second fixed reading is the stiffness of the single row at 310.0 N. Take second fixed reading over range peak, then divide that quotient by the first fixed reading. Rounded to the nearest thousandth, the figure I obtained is 0.105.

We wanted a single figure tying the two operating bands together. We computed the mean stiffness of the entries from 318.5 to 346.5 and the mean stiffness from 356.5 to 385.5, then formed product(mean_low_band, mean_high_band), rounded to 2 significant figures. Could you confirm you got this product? 58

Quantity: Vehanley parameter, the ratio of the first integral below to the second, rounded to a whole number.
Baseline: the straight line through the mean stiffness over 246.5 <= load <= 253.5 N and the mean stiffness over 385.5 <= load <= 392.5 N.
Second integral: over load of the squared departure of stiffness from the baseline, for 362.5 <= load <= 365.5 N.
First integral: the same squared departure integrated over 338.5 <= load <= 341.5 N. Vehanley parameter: 70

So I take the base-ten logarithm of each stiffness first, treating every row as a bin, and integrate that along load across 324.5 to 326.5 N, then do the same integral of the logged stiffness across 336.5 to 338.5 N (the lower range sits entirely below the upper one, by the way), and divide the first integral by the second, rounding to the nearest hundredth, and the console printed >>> 0.57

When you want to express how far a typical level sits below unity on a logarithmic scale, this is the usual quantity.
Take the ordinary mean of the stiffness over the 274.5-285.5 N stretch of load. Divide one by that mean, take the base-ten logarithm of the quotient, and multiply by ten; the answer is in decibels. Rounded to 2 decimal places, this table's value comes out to -9.46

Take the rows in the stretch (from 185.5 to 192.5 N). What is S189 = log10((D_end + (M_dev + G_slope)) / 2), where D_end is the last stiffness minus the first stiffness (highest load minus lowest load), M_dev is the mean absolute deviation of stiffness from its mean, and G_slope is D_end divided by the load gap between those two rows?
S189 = -2.74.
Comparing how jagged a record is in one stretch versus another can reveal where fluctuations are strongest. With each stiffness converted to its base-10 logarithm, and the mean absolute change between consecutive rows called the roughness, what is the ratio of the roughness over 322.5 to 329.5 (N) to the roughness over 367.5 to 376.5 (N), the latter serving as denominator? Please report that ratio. 5.0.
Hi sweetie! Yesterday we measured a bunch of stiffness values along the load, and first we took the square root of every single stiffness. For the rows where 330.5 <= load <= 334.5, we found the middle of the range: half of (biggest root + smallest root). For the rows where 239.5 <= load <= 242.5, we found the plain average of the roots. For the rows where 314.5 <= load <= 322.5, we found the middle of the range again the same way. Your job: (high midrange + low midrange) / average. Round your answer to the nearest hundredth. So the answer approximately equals 1.62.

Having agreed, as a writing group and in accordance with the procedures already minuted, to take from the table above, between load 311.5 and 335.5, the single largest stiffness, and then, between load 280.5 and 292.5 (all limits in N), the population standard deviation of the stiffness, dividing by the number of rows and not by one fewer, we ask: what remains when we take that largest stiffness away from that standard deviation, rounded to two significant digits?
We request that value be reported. -7.8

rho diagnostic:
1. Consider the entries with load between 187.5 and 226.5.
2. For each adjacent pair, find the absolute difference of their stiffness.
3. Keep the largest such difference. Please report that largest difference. 0.28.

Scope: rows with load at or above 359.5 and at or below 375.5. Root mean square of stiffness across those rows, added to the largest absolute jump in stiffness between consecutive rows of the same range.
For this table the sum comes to 9.2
